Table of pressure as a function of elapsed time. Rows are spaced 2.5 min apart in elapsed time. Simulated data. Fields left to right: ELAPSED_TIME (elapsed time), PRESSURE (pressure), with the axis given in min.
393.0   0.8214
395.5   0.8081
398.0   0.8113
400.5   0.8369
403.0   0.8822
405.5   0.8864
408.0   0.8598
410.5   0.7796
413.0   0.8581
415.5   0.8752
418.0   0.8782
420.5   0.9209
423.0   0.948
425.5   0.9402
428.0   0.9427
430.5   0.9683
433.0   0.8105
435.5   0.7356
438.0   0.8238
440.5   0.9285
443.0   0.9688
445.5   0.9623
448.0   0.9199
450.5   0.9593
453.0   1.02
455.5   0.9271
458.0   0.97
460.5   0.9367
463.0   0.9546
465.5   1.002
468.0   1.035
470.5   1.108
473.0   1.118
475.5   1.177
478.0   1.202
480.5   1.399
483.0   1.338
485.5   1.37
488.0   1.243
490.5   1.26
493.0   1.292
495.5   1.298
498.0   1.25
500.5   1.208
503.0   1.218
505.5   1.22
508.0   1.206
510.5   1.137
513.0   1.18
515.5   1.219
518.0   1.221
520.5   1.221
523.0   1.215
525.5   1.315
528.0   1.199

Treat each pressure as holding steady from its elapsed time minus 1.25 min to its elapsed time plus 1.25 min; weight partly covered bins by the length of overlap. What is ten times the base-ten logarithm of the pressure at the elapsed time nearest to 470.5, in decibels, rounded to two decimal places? 0.45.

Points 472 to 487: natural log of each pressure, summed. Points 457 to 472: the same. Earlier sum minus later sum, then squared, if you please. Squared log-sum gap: 2.0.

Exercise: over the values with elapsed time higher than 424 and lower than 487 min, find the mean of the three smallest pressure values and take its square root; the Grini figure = 0.89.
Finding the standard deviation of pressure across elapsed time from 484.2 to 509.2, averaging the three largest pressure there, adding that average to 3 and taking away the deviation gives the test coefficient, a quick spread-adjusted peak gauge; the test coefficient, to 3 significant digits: 4.27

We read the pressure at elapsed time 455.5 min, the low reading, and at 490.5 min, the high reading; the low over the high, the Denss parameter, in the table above 0.74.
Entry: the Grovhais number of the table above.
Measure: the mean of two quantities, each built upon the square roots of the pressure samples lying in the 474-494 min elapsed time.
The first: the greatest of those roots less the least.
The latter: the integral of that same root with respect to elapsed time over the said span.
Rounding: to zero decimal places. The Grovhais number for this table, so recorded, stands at 11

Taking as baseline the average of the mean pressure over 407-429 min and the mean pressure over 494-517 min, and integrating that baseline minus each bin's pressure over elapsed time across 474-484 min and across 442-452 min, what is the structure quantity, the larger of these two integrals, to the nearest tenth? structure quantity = 1.0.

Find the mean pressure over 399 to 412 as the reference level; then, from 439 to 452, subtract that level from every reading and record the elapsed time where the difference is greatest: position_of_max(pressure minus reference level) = 443.0 min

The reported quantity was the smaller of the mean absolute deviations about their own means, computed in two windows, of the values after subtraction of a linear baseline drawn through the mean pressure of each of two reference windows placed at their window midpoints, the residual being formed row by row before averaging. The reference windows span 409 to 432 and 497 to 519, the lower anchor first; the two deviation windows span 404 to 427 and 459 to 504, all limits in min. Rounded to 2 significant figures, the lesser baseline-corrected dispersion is 0.027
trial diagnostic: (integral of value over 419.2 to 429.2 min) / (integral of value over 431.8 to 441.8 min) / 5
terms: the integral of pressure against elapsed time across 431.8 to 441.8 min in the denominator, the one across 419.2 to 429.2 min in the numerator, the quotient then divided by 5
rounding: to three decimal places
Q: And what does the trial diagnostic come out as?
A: 0.227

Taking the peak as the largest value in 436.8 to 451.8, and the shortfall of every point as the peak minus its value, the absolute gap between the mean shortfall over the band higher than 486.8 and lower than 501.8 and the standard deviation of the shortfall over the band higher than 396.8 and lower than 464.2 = 0.36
